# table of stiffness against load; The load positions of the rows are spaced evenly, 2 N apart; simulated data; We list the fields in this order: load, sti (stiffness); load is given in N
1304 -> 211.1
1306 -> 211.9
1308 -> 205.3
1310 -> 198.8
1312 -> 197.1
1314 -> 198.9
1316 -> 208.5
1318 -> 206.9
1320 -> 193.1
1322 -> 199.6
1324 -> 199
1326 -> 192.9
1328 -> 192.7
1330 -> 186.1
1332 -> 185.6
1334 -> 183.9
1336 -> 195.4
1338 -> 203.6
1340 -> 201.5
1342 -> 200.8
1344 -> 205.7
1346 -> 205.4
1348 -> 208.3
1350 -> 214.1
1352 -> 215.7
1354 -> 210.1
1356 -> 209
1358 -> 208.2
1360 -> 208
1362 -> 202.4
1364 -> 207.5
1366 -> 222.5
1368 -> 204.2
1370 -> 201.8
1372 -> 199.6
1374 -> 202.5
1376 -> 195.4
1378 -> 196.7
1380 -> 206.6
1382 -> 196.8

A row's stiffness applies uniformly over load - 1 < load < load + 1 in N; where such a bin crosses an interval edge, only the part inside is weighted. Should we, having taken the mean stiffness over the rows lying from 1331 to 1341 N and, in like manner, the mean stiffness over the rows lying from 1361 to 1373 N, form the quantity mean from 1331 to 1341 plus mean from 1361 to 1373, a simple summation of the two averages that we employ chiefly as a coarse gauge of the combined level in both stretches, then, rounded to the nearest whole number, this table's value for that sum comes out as 400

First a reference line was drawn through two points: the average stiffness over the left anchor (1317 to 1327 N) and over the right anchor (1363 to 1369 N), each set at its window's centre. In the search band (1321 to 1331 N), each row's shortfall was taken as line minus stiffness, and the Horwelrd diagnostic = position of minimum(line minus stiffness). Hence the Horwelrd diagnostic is 1322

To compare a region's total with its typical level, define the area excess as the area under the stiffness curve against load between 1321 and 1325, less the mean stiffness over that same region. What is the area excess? 598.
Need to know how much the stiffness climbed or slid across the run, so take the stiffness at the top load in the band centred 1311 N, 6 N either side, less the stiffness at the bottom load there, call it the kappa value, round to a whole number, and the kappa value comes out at -3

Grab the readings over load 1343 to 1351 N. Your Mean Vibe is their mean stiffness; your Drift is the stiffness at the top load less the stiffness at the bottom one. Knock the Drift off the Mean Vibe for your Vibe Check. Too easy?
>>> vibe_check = 200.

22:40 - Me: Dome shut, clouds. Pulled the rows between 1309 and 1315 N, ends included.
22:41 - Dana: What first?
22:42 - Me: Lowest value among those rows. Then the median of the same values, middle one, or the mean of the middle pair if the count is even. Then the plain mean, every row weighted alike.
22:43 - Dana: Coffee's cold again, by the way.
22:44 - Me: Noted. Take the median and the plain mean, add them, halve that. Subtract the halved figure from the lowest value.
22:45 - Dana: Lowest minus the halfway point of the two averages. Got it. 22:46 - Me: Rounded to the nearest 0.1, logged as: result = -1.4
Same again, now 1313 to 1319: -6.9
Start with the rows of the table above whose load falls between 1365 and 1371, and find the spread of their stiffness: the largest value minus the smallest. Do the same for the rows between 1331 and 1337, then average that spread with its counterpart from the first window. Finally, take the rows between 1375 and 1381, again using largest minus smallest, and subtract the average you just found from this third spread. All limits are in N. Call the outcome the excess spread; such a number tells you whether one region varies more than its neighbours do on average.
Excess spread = -4.9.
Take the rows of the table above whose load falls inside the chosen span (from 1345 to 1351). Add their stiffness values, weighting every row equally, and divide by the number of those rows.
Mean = 209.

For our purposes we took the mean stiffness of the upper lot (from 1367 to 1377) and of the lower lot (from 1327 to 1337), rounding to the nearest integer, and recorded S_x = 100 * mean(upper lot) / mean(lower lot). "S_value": 106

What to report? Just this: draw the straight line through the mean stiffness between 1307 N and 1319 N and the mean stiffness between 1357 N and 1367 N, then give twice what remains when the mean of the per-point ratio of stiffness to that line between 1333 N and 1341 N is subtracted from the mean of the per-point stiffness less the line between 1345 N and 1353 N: 4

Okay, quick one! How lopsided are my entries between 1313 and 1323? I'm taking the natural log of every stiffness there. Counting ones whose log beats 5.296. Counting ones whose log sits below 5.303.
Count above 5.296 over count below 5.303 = 1.0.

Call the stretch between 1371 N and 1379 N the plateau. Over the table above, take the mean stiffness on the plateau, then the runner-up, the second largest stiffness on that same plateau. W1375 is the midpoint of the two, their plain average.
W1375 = 199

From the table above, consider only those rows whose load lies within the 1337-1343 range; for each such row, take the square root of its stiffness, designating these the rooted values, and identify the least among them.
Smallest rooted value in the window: 14.17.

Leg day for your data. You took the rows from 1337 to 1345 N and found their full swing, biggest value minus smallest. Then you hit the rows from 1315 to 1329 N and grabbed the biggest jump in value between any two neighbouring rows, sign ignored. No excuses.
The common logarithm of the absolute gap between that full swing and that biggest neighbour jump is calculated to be 0.95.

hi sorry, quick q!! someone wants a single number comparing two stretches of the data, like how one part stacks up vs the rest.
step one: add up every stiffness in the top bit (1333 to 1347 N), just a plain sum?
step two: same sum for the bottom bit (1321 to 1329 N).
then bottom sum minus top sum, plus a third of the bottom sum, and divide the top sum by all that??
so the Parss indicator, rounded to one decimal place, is -4.0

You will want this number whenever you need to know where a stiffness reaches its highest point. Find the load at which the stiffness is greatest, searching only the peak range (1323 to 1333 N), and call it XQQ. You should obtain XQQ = 1324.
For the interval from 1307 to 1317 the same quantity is 1316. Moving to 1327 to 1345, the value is 1344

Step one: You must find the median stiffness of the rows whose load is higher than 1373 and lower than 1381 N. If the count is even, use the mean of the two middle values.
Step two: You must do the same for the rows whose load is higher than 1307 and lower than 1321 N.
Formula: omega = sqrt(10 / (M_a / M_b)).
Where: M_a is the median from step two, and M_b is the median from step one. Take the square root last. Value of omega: 3.17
